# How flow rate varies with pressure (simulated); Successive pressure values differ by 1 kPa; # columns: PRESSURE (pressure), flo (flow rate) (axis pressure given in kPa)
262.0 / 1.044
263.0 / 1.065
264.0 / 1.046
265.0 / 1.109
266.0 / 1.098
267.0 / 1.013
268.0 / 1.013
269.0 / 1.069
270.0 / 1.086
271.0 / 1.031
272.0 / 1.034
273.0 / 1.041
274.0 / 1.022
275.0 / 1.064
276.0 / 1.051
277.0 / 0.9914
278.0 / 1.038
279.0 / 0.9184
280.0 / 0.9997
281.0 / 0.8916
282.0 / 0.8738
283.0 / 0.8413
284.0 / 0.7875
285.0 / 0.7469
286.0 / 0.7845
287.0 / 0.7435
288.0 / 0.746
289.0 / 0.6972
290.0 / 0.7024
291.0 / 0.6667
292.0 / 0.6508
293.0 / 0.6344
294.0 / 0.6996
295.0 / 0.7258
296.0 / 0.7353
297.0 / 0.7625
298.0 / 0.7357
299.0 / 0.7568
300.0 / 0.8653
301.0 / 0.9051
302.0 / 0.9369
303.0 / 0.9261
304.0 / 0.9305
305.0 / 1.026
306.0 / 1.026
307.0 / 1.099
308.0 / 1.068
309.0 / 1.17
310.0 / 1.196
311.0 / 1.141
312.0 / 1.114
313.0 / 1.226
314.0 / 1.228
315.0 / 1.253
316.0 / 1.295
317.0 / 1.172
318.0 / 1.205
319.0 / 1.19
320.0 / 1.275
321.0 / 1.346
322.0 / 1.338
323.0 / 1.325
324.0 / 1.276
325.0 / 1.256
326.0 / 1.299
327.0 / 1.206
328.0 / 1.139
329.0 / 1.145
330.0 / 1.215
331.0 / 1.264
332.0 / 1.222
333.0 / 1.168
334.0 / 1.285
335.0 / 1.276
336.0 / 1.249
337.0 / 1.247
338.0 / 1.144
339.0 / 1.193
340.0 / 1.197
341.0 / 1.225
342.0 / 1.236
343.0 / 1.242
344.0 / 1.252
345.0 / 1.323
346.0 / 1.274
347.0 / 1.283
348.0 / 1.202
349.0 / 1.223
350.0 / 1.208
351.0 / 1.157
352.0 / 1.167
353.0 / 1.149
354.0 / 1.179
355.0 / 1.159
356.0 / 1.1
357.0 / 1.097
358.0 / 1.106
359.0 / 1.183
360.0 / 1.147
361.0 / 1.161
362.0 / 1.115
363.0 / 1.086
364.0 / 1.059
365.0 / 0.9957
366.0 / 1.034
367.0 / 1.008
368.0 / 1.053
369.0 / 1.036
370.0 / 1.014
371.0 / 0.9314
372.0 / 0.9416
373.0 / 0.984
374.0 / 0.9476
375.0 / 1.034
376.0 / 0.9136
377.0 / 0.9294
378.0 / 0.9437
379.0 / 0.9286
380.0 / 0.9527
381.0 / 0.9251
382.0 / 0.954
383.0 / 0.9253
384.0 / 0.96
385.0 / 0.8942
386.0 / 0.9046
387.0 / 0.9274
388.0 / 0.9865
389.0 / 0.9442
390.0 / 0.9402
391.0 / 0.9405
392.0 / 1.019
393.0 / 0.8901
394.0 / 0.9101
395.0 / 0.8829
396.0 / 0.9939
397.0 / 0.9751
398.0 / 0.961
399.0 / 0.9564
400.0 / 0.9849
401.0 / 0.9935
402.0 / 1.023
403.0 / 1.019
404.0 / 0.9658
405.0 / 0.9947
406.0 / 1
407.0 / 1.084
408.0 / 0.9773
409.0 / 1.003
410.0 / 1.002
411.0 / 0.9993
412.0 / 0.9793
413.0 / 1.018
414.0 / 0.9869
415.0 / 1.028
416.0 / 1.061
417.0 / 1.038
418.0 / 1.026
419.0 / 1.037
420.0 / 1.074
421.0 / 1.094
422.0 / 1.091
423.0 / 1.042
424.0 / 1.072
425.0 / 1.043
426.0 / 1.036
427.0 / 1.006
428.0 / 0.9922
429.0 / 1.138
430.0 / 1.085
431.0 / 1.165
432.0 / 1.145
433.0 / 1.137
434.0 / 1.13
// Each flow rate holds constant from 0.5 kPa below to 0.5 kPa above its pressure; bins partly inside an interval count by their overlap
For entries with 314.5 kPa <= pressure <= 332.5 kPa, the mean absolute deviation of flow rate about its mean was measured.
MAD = 0.052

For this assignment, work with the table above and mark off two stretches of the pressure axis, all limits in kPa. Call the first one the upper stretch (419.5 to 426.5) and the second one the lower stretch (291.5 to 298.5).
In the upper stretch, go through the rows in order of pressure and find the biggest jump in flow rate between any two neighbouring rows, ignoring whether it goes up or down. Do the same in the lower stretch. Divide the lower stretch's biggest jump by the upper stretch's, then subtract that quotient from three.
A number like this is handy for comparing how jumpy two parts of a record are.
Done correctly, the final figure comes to 1.7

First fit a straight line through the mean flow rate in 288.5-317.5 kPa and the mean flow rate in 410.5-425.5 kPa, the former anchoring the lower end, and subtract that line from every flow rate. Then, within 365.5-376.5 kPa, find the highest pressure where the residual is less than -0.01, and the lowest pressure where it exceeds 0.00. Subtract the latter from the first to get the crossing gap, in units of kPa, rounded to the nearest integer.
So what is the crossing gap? 10 kPa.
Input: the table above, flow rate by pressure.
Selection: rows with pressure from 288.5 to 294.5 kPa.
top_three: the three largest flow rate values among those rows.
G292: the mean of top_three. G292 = 0.70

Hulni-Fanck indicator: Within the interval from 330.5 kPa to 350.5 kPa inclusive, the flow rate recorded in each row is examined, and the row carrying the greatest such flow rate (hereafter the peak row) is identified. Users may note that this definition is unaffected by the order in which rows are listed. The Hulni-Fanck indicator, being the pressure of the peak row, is 345.0 kPa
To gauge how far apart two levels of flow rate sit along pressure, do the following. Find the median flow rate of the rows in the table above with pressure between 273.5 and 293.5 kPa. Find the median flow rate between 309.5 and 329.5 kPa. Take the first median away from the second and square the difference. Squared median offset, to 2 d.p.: 0.17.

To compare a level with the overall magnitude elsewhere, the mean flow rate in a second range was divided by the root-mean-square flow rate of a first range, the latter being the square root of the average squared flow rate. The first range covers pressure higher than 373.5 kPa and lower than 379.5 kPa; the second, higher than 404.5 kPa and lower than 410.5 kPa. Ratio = 1.06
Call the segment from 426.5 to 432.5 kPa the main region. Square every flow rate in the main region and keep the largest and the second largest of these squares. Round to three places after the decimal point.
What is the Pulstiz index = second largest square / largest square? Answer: 0.966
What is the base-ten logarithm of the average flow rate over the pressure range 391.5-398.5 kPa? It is -0.02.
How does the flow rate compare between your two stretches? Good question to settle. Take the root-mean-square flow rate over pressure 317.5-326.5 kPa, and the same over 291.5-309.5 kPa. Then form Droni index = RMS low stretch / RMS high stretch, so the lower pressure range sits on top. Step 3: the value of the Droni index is 0.69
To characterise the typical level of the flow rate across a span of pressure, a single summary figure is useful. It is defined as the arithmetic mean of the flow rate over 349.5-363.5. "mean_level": 1.14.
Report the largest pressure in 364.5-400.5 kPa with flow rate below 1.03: 400.0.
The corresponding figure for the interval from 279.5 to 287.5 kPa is 287.0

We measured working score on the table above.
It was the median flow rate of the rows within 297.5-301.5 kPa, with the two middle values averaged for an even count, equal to 0.81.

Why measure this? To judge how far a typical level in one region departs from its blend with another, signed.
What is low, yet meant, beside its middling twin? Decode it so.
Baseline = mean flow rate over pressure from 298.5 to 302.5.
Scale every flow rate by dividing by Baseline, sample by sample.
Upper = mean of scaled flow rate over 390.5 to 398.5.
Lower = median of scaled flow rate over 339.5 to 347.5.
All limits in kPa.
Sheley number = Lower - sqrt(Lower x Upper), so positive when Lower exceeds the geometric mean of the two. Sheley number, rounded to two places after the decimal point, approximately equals 0.19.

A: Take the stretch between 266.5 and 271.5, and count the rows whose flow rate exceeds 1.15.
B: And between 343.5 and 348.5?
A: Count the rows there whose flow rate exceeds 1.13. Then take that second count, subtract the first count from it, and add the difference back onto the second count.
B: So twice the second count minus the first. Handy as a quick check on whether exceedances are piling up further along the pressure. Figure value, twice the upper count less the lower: 10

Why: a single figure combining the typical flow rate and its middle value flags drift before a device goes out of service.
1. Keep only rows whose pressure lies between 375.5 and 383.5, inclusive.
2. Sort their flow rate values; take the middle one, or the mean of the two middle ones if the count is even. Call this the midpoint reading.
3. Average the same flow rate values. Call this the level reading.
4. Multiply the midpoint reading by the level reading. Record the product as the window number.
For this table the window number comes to 0.87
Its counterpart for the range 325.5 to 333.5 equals 1.46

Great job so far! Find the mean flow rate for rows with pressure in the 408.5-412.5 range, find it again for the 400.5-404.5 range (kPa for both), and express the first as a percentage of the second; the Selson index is 100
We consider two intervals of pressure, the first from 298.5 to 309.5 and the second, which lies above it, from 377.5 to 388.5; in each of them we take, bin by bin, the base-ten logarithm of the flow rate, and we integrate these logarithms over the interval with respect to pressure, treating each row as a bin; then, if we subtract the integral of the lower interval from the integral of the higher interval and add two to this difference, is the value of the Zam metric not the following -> 1.8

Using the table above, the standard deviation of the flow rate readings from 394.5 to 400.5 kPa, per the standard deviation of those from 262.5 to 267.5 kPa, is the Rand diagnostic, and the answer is 1.0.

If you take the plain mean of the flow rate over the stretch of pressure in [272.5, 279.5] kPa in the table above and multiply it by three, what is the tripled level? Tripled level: 3.1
